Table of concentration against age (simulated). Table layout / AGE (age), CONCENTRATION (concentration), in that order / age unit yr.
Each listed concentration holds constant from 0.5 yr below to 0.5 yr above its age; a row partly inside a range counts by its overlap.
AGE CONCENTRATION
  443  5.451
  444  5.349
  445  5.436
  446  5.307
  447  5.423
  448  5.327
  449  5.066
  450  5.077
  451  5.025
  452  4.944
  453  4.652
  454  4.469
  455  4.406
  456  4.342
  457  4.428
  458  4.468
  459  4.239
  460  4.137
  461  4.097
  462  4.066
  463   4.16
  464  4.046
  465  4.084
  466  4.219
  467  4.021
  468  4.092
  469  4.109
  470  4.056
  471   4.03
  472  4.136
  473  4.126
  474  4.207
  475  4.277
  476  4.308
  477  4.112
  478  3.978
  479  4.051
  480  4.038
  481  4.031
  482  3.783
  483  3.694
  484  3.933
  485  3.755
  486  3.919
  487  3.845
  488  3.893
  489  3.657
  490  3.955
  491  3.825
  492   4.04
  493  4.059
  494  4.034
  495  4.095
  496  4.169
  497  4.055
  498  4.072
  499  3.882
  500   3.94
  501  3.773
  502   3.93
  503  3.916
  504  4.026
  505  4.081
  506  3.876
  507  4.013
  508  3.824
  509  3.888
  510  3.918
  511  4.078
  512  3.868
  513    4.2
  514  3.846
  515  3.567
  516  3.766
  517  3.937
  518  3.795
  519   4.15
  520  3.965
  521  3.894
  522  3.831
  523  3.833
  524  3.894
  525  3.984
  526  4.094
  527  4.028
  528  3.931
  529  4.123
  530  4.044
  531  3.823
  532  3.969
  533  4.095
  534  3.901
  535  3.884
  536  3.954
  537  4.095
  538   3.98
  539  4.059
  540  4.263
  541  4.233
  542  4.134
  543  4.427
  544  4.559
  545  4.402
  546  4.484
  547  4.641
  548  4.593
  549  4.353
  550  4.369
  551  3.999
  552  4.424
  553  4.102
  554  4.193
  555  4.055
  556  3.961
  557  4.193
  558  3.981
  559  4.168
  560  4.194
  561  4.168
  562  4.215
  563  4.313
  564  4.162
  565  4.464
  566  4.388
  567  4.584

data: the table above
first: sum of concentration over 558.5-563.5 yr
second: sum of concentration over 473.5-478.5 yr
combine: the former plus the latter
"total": 41.9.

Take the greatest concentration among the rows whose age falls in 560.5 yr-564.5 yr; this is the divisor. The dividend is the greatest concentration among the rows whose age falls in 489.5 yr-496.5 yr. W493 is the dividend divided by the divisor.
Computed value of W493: 0.97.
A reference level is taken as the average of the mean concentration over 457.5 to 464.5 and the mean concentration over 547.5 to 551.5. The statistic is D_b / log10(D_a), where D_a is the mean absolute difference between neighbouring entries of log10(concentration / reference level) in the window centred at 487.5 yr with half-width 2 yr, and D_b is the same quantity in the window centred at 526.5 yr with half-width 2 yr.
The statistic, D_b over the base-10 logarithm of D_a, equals -0.0053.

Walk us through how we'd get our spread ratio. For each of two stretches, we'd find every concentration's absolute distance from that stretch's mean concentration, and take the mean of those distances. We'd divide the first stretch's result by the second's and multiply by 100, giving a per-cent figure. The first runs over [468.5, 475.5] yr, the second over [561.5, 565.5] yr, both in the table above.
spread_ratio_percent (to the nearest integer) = 62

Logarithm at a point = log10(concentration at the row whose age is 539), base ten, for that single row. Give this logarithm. 0.608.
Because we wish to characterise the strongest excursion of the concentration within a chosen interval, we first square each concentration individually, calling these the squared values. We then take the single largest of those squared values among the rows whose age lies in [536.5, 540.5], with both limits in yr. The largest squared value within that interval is 18.2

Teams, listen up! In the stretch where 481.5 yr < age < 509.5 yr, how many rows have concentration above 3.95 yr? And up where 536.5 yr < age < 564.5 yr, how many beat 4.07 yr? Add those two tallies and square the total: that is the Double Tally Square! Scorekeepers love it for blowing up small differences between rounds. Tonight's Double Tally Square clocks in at 1089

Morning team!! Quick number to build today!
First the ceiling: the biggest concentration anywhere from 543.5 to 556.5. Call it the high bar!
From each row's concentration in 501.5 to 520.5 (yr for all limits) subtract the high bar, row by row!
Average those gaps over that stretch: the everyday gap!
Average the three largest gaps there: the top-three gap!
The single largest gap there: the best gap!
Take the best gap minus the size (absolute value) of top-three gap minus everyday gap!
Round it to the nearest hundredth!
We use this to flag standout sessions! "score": -0.66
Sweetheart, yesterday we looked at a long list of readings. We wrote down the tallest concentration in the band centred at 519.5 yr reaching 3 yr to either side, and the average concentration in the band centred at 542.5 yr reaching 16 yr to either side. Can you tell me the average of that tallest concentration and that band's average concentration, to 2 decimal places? 4.16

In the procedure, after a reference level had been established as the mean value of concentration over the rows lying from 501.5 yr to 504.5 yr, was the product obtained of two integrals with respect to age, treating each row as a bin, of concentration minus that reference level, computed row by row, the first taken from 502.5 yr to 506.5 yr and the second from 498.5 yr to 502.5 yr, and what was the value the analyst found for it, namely 0.0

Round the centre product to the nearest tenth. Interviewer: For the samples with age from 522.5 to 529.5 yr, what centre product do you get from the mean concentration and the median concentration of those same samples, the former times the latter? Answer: 15.9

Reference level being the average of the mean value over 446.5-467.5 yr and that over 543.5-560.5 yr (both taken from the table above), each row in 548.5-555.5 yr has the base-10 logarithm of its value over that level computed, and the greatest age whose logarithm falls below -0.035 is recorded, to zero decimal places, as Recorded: 551 yr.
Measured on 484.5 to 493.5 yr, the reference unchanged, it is 492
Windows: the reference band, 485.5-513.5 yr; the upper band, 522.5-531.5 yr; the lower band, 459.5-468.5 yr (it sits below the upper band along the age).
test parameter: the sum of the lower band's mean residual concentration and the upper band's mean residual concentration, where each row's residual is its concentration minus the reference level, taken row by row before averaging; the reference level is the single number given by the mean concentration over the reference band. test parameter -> 0.2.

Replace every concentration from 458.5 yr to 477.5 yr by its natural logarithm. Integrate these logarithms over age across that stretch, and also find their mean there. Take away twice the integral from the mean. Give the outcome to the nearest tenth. -52.5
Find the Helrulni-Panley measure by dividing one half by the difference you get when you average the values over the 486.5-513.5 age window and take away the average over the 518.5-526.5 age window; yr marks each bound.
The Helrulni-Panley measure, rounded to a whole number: 123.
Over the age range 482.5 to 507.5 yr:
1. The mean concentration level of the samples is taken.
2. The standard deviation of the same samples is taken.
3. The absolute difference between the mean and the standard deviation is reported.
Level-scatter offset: 3.81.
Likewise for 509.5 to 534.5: 3.80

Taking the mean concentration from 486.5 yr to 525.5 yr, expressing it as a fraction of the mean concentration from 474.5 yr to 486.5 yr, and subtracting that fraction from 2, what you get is 1.01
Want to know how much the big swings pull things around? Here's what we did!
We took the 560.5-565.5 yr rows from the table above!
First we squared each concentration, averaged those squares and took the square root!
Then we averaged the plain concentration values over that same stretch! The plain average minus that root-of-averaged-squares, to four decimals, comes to -0.0015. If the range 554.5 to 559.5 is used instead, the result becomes -0.0011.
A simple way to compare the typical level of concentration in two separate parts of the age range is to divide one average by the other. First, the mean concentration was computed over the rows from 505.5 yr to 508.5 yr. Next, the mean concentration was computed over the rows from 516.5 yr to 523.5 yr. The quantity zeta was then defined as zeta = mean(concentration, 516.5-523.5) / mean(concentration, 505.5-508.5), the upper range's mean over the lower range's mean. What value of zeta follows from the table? 1.00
